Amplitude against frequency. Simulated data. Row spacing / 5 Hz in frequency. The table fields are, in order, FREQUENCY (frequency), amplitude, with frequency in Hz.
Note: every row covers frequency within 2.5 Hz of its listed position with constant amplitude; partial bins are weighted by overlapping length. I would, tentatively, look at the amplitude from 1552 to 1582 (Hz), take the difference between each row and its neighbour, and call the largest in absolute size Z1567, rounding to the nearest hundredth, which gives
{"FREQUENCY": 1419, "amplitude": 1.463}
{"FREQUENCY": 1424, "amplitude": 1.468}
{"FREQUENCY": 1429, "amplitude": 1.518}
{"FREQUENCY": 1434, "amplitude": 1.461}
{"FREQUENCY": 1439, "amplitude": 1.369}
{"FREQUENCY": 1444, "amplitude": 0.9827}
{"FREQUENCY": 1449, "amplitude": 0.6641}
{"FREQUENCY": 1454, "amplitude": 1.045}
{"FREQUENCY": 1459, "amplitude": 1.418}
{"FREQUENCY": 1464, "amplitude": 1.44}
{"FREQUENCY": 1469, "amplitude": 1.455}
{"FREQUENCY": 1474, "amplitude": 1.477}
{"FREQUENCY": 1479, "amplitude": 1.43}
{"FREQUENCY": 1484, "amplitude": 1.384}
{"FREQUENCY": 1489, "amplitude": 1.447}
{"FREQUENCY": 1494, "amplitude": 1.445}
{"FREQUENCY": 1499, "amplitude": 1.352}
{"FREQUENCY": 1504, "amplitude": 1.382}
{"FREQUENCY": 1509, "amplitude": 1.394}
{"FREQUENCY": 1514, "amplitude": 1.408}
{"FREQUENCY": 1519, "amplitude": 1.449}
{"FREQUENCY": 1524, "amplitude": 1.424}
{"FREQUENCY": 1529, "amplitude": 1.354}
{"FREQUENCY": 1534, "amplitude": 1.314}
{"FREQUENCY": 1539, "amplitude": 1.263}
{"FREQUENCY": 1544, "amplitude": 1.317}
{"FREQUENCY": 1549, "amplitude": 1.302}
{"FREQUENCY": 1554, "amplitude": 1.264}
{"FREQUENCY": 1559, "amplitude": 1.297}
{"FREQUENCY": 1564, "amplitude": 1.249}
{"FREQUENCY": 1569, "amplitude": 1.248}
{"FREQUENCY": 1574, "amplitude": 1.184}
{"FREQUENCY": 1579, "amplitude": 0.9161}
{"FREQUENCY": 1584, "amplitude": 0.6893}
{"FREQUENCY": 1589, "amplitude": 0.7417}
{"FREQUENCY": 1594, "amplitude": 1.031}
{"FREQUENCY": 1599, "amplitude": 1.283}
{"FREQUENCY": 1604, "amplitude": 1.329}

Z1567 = 0.27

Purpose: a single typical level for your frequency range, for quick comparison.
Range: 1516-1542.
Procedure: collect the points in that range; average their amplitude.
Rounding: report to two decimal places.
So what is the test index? 1.36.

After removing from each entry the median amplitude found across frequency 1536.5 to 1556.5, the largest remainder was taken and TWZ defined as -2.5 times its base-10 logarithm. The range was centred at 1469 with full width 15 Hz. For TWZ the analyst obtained 1.78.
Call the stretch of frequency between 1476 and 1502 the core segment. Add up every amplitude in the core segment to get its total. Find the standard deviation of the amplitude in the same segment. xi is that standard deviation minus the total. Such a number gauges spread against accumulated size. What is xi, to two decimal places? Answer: -7.02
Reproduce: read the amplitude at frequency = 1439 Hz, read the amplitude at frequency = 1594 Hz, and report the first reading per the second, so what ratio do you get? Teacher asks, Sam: 1.3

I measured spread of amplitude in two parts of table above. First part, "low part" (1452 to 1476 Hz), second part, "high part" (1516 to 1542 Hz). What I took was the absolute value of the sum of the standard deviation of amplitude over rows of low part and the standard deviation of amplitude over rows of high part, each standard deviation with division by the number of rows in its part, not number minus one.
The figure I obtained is 0.231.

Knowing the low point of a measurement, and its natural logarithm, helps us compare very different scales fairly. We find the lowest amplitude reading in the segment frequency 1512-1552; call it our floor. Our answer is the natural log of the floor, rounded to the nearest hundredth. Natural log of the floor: 0.23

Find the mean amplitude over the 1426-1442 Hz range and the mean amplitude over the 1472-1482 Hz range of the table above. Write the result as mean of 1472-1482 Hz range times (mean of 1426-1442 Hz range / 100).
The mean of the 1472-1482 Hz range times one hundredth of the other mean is 0.021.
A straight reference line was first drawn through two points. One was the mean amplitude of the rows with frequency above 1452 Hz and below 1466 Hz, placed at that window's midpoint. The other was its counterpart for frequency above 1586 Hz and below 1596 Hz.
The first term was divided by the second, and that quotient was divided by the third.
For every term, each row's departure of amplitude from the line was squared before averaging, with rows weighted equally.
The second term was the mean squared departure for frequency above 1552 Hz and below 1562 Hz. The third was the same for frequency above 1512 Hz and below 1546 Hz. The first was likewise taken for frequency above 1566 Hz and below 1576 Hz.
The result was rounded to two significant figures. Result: 11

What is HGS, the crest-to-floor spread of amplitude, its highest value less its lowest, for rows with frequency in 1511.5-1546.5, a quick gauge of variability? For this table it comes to 0.19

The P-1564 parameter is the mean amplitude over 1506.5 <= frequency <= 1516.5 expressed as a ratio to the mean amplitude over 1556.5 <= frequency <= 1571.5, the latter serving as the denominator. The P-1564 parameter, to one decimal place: 1.1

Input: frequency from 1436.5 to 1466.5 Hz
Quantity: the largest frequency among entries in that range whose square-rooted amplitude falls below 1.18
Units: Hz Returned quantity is 1454 Hz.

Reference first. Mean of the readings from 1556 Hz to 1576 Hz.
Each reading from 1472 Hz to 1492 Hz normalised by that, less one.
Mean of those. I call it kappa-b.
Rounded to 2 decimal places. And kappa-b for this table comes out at 0.15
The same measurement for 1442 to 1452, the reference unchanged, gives -0.34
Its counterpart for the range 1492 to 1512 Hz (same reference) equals 0.12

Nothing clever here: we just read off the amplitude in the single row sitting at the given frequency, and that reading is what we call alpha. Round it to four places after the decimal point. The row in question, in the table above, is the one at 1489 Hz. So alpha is 1.4470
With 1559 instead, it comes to 1.2970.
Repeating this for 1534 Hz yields 1.3140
